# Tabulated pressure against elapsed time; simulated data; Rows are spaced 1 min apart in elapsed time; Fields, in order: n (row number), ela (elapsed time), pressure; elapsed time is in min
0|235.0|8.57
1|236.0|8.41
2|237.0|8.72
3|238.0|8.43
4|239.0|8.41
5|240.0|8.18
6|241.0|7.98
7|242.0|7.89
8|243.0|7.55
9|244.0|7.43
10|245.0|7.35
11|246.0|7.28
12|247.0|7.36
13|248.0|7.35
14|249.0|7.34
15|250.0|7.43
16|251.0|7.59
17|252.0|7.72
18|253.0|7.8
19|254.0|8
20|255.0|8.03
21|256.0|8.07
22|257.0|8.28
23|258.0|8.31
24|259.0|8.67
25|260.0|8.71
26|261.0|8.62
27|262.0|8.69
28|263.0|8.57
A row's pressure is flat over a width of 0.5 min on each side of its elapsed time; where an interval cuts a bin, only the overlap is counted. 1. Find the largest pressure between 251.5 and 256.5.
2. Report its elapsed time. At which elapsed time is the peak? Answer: 256.0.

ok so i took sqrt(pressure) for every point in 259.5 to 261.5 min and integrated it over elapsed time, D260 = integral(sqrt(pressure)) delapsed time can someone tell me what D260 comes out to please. 5.9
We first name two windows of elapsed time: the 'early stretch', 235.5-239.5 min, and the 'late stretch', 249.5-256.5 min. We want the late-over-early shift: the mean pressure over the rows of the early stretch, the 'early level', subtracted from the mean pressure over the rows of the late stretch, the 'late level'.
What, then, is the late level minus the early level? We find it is -0.69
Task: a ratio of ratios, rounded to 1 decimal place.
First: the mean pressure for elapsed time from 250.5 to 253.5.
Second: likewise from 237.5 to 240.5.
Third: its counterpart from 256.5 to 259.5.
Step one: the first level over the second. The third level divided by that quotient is 9.1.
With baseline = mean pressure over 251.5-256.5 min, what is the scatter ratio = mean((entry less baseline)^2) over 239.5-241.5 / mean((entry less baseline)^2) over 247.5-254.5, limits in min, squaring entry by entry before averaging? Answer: 0.22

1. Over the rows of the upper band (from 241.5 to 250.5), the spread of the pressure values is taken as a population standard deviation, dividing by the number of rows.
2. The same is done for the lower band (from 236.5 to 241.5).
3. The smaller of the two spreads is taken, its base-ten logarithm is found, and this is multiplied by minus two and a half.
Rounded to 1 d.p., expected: 1.9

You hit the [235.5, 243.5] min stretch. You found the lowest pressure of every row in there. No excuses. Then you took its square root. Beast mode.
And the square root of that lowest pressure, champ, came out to 2.75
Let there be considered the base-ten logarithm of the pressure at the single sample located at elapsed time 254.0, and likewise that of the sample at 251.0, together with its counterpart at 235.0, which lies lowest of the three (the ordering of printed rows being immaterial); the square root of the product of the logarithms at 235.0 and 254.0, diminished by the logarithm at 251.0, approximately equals 0.038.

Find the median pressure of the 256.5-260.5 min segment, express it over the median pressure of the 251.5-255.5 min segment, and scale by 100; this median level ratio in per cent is 107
